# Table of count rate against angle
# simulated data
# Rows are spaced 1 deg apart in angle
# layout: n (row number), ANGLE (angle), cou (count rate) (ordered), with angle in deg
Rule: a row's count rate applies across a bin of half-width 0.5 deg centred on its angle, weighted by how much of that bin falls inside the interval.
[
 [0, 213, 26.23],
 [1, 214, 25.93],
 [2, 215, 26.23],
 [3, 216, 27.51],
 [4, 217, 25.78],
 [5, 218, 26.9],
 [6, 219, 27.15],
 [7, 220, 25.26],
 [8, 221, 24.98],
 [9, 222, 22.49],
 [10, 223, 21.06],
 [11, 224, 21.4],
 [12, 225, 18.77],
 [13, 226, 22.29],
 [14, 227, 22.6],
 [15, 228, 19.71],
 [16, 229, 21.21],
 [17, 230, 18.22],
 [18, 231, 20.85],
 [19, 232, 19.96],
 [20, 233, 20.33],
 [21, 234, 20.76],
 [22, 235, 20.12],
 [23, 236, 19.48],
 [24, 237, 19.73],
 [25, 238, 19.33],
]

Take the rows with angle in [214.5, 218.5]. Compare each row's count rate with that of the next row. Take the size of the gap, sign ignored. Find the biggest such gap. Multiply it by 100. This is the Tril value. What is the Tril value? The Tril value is 173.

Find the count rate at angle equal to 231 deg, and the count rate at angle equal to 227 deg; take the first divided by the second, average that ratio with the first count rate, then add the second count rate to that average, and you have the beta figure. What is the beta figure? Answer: 33.5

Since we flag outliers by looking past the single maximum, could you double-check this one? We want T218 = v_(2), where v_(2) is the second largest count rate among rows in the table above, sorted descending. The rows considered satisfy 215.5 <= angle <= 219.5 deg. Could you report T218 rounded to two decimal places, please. 27.15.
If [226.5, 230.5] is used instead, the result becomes 21.21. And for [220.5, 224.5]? 22.49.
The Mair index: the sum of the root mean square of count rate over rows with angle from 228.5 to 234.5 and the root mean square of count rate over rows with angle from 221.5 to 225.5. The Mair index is 41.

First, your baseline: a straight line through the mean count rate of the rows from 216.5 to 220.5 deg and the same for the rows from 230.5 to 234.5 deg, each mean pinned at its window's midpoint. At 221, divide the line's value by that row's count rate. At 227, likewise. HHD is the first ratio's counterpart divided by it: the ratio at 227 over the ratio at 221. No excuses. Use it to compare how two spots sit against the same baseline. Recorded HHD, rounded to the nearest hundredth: 1.00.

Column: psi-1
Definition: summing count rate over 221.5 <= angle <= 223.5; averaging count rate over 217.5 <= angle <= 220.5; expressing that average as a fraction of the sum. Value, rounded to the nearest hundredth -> 0.61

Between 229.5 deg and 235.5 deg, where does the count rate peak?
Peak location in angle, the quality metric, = 231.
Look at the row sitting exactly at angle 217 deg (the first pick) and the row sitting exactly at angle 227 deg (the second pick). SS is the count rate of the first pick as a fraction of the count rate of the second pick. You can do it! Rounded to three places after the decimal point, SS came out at 1.141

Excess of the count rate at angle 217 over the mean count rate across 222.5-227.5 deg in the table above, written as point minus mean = 5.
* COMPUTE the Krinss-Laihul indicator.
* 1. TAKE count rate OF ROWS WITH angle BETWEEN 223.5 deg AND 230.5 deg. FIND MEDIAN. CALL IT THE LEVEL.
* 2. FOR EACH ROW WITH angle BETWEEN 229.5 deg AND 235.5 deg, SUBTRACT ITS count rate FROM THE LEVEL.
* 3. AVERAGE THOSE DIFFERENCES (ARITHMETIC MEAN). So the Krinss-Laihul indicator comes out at 1.2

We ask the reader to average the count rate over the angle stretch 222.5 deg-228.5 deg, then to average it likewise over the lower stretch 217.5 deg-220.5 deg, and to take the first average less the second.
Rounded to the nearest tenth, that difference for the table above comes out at -5.5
